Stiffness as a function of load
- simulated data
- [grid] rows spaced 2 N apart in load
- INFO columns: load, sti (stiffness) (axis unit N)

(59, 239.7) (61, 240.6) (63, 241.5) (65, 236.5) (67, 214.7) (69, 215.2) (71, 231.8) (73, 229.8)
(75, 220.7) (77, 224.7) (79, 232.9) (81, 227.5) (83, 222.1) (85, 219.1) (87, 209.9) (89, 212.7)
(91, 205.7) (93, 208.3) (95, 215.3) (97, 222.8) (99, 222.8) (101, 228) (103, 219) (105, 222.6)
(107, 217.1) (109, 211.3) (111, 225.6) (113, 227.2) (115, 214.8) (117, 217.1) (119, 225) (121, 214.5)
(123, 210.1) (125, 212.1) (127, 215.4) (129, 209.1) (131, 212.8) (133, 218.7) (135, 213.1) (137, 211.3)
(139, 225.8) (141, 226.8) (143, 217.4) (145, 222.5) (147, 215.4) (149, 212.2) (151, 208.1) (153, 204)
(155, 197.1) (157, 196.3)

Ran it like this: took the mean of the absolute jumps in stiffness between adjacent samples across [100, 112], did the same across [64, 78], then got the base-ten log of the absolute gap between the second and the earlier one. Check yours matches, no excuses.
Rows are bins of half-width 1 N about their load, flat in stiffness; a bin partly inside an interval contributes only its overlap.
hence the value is 0.13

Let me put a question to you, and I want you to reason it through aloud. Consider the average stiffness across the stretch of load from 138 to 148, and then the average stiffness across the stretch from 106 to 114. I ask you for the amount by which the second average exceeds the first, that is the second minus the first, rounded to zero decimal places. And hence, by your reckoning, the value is -1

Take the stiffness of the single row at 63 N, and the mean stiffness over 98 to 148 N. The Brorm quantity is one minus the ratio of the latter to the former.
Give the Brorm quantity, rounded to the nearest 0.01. 0.10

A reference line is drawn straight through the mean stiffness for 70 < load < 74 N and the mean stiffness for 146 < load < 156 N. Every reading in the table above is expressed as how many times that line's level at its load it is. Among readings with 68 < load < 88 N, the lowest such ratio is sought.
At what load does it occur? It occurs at 87 N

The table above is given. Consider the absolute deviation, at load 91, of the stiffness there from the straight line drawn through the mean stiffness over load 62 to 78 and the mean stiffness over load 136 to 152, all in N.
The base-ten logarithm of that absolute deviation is 1.27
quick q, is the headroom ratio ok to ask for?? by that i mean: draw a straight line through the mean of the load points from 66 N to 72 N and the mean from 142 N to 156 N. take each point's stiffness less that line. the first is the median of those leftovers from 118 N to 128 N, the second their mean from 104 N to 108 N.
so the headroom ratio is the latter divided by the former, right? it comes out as 21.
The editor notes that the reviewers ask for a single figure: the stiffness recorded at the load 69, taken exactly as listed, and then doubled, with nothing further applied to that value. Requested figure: 430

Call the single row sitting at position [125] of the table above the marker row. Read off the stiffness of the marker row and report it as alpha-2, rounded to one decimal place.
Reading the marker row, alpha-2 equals 212.1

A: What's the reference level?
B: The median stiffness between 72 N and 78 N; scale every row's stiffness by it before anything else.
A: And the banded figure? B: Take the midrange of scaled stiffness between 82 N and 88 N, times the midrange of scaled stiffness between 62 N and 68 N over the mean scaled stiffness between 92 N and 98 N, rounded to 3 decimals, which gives 1.018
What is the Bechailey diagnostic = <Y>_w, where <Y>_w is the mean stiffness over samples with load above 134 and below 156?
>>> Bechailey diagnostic 214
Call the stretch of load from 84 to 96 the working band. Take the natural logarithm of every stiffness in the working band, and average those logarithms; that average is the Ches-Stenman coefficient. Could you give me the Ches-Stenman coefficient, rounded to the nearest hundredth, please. 5.36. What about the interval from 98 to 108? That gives 5.40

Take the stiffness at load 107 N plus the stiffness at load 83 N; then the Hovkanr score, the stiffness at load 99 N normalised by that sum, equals 0.507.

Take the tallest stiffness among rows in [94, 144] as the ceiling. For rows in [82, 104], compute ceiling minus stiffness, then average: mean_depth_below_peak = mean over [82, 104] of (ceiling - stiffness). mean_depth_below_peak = 11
